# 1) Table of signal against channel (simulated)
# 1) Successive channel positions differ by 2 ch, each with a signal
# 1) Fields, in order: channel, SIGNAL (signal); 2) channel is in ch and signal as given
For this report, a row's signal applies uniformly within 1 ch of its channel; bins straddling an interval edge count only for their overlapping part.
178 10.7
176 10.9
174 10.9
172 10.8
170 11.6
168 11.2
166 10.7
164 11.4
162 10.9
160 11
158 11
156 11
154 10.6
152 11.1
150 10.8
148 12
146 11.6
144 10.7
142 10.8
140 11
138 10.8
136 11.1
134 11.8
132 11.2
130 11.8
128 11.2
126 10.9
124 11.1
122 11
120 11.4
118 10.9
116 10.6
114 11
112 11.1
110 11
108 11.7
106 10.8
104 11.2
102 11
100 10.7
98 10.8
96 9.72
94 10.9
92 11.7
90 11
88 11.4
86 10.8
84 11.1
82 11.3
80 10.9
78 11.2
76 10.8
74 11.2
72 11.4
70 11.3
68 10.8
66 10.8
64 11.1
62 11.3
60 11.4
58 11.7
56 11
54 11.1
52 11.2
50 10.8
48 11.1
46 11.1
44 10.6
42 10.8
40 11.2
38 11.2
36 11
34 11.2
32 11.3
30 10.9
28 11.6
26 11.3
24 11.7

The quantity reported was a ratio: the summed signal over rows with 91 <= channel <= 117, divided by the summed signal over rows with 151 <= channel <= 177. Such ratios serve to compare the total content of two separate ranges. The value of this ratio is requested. 0.99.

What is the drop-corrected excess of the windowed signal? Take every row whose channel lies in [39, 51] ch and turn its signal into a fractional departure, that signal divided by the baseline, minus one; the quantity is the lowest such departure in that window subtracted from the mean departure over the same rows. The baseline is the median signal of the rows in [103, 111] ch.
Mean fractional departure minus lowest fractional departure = 0.030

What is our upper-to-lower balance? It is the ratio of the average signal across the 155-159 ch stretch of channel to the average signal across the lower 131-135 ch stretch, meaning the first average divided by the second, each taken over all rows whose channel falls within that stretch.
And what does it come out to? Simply 0.96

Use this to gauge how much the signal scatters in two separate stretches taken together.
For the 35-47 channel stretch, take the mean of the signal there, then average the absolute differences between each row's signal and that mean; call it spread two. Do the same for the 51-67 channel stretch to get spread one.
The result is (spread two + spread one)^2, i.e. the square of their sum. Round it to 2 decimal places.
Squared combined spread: 0.15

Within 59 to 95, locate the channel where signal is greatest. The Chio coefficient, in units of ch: 92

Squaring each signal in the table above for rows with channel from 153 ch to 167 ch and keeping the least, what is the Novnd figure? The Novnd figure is 112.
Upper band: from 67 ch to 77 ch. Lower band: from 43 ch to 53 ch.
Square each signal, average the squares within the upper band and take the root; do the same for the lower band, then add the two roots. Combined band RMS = 22.1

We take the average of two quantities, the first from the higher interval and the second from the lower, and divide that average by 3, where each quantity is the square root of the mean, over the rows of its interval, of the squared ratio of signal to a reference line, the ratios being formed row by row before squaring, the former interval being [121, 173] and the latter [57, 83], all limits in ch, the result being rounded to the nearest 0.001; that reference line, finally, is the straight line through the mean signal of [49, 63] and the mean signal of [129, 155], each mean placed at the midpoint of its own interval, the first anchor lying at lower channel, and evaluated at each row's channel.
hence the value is 0.332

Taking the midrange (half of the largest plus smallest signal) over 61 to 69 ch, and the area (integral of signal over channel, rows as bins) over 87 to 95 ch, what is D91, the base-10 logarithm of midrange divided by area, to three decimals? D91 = -0.911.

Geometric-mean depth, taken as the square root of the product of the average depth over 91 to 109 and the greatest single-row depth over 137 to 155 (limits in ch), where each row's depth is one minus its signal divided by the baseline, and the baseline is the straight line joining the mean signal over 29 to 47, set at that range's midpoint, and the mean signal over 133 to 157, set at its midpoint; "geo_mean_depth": 0.023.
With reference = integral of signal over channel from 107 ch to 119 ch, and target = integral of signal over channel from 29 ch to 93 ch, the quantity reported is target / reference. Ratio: 5.4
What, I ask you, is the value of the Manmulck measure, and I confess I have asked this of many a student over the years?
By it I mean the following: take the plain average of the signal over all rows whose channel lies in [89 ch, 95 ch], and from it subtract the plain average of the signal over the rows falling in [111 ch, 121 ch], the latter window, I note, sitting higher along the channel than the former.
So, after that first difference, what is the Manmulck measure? 0.20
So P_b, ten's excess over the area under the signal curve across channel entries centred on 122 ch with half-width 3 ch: -57.0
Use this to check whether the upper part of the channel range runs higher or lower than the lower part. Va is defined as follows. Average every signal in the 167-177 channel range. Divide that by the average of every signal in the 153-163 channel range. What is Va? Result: 1.02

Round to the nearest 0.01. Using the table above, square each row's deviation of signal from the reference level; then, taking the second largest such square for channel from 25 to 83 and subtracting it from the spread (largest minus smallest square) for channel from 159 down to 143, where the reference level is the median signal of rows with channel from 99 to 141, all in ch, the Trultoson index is 0.64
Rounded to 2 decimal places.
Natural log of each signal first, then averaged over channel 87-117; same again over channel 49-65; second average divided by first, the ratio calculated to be 1.01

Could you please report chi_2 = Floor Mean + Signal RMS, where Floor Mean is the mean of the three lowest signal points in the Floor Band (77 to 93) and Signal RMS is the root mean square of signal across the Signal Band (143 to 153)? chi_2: 22.15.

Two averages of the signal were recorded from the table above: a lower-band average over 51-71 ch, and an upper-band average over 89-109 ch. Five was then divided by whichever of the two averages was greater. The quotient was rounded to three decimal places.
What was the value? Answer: 0.448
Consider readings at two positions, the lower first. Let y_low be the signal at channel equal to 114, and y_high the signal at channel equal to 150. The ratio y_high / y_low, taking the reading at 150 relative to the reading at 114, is 0.98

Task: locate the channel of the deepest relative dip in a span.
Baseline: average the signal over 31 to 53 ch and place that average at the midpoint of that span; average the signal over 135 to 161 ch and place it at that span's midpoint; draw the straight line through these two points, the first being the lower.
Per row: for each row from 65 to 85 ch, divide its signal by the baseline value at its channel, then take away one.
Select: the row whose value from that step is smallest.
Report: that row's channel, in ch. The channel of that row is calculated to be 66 ch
